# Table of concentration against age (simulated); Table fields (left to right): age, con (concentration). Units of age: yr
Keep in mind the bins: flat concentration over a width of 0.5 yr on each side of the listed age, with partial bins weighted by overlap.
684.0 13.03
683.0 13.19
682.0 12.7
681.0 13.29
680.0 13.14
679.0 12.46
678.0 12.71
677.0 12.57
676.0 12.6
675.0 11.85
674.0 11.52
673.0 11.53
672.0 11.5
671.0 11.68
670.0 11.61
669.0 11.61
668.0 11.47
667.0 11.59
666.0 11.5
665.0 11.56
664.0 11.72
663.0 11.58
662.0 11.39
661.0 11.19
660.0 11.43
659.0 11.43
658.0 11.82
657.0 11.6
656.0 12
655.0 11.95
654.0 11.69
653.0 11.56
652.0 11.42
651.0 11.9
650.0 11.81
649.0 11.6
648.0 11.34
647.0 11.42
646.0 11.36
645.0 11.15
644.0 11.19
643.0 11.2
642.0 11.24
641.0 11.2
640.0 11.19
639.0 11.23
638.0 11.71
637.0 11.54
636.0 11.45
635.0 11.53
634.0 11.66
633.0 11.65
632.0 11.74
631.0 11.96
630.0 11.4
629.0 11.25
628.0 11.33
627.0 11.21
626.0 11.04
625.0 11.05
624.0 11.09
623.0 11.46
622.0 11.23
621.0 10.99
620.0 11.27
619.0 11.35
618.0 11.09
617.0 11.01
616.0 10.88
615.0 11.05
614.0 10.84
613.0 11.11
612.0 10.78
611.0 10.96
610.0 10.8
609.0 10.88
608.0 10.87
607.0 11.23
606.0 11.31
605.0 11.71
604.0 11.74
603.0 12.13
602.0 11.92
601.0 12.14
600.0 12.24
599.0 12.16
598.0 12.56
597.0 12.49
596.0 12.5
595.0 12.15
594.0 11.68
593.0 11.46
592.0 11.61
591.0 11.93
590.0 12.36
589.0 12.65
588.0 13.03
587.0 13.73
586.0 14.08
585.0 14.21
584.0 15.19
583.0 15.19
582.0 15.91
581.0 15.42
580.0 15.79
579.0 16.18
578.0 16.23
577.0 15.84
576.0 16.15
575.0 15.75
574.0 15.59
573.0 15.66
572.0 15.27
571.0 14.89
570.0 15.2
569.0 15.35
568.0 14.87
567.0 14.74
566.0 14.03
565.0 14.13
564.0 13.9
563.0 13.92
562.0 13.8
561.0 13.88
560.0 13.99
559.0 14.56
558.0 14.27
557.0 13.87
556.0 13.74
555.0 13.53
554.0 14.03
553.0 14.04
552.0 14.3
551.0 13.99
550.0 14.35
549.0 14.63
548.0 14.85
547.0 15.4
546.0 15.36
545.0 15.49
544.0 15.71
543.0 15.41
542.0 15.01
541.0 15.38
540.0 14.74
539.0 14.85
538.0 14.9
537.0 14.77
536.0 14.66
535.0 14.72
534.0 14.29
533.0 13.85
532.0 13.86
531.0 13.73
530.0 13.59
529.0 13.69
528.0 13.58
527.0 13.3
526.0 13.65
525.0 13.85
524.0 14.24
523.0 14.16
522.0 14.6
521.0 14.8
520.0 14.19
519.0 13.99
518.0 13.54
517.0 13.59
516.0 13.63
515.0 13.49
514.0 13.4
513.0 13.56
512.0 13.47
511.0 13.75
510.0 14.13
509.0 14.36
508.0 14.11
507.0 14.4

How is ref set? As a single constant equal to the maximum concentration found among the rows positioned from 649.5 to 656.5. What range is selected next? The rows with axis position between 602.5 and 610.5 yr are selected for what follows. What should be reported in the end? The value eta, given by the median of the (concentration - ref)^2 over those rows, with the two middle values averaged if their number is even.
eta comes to 1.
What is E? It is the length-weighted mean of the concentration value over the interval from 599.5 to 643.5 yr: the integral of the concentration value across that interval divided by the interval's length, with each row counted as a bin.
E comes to 11.3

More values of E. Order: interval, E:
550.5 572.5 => 14.3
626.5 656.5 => 11.5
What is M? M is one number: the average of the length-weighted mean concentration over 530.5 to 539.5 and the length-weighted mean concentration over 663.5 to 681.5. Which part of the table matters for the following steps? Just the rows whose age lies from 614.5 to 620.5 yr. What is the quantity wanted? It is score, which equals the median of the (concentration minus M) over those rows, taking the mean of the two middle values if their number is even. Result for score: -2.1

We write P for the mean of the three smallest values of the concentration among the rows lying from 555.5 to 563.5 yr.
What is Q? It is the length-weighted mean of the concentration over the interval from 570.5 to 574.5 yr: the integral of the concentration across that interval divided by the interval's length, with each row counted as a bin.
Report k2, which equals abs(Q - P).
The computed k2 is 1.5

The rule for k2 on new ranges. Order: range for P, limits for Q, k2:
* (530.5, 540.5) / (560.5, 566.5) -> 0.1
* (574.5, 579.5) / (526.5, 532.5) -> 2.3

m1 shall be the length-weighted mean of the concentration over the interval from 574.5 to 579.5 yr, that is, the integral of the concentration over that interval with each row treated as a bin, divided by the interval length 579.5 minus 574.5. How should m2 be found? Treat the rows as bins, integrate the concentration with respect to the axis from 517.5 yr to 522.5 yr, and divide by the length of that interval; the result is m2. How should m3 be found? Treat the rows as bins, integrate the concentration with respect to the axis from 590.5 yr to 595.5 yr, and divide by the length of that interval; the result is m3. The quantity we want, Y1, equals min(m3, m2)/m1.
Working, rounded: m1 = 16.0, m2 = 14.2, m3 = 11.8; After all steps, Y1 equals 0.73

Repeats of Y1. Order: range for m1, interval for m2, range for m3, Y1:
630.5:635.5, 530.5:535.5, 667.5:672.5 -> 0.99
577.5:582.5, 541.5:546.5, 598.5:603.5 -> 0.76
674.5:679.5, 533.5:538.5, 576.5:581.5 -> 1.18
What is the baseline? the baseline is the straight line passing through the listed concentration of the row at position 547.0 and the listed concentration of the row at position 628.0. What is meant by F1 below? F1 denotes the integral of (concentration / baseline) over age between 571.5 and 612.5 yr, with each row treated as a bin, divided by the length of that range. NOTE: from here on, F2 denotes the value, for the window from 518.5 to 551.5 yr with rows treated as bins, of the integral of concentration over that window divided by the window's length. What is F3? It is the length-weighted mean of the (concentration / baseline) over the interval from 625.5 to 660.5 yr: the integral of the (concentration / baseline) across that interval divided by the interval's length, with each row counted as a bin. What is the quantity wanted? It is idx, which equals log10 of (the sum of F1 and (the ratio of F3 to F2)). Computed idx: 0.032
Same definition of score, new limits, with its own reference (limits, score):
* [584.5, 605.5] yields -1.0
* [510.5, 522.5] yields 0.4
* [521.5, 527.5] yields 0.8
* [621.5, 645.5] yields -2.0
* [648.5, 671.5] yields -1.6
